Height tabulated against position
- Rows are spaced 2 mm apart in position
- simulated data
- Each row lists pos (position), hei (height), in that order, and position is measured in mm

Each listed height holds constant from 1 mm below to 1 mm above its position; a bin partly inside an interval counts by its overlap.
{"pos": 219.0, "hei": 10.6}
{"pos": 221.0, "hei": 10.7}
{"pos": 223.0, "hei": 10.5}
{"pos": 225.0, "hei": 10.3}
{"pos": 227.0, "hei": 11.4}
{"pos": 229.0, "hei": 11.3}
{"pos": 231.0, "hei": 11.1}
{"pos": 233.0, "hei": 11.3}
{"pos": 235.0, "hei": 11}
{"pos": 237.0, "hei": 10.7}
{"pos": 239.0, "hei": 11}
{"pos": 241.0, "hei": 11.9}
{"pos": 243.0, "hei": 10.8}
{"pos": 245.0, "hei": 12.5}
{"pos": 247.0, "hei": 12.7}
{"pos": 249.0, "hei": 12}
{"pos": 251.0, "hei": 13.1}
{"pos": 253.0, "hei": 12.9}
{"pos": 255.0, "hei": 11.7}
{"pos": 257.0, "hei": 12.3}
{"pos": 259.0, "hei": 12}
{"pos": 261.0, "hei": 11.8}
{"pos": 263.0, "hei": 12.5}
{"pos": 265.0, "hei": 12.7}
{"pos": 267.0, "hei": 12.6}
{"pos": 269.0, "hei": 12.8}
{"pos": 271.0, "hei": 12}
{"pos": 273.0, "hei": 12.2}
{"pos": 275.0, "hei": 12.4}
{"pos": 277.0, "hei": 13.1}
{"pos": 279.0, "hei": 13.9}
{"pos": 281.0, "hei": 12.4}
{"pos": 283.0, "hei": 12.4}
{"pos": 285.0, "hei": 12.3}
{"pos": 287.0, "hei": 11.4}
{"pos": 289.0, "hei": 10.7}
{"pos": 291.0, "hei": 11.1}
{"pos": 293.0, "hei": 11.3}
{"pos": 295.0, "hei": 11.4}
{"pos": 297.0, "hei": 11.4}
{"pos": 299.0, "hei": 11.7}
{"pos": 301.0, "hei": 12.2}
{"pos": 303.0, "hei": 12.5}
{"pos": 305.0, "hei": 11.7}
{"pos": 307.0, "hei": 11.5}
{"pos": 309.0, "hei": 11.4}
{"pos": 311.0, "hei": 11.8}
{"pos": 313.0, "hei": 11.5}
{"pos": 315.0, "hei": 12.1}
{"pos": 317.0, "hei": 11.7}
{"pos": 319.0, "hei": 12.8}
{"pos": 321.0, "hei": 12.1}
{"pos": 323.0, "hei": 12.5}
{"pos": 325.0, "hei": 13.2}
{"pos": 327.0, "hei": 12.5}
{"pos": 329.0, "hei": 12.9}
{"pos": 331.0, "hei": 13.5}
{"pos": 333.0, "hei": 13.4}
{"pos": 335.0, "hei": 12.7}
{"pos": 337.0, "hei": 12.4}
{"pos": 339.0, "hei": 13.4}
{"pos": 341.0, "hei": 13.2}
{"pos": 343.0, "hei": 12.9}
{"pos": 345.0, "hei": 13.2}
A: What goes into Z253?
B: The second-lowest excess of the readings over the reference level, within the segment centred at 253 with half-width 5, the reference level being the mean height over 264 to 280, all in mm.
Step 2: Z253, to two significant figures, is -0.71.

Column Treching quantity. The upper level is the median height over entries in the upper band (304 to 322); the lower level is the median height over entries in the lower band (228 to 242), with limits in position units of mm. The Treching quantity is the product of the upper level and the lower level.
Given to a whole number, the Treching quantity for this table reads 130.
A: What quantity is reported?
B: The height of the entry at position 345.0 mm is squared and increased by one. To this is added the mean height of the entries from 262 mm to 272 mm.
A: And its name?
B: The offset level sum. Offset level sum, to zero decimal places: 188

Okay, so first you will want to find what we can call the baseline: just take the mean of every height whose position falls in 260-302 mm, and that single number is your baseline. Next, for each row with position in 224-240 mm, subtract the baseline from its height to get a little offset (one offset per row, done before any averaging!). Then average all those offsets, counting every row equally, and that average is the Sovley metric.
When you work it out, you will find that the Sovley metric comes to -1.1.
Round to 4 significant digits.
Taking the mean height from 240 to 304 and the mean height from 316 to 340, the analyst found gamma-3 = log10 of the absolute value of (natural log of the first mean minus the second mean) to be 1.011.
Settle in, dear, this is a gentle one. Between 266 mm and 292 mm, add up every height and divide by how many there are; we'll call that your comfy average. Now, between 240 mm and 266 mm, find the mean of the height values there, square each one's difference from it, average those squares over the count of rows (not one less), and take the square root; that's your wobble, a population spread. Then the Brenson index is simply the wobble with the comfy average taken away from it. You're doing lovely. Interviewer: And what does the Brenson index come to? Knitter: -11.66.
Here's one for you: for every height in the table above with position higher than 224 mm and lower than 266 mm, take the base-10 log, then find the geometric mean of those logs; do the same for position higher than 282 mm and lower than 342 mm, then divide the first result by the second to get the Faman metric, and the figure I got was 0.987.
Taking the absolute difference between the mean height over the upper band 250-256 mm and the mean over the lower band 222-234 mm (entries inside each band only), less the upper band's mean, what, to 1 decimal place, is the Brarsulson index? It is -11.0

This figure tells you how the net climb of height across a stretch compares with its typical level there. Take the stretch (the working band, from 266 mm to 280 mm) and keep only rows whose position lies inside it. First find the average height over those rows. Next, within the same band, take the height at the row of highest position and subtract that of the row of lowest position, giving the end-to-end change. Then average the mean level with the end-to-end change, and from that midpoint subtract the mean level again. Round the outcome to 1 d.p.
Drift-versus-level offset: -5.7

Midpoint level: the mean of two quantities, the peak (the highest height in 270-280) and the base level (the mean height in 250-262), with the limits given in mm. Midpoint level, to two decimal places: 13.10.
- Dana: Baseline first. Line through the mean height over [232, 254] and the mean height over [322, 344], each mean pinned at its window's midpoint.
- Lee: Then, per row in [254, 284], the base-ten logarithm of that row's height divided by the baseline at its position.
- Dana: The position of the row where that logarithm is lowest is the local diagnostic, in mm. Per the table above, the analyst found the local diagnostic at 255.0 mm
